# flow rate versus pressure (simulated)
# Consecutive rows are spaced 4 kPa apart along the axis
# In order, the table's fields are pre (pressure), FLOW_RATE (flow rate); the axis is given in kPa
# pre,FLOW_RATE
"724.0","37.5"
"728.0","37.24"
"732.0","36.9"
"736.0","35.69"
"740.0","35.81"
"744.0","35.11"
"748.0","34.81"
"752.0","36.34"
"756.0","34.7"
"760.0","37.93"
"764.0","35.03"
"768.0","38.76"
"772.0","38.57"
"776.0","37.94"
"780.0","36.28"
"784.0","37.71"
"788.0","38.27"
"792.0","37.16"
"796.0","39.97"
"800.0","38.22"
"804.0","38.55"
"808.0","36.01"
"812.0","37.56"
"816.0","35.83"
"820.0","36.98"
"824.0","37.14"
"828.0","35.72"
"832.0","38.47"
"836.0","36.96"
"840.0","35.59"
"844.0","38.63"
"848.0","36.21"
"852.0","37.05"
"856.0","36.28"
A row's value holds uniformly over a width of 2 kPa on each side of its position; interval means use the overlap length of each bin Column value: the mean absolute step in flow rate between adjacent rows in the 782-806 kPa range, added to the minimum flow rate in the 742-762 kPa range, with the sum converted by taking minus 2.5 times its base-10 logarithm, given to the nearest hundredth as -3.89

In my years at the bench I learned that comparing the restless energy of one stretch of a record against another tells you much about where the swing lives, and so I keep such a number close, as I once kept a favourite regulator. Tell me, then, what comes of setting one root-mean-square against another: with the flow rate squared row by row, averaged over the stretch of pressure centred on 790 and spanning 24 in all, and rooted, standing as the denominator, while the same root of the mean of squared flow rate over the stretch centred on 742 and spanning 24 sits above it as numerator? 0.94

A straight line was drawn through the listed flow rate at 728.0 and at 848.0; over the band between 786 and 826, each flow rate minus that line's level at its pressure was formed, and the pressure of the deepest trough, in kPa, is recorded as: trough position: 816.0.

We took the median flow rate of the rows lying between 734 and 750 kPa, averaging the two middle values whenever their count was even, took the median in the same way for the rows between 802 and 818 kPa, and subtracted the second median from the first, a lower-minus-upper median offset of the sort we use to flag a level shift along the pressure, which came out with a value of -1.4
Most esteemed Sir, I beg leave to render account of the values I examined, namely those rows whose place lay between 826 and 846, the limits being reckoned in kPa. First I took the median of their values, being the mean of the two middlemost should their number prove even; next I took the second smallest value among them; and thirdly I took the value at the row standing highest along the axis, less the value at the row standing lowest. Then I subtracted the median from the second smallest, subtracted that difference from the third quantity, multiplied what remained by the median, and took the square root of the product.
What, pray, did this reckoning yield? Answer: 12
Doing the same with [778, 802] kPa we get 10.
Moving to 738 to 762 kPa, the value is 10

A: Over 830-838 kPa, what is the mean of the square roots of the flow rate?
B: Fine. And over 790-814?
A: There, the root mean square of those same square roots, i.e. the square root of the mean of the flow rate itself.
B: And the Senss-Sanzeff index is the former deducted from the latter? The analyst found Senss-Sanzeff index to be 0.02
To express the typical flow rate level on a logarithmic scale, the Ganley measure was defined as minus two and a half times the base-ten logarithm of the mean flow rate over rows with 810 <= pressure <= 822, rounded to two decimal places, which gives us -3.91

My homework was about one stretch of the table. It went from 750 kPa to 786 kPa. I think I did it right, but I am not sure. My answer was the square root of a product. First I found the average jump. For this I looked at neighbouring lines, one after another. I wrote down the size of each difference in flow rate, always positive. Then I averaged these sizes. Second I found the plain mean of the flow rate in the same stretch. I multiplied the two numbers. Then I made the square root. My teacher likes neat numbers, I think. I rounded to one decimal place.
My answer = 8.4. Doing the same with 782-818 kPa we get 7.6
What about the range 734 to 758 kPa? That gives 5.5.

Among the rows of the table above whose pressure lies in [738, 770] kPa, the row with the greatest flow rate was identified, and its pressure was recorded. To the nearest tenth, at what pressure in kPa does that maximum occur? 768.0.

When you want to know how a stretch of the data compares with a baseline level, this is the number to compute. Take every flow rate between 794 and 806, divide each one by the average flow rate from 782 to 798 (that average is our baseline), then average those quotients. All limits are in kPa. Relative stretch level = 1.02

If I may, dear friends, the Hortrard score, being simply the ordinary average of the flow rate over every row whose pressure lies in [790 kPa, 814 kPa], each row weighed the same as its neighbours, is 37.9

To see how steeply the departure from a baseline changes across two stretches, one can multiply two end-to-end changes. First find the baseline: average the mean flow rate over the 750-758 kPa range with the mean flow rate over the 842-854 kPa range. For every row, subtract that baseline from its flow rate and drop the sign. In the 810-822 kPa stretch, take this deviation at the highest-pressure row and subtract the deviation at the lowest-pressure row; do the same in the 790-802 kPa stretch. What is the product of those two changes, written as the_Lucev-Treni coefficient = -0.6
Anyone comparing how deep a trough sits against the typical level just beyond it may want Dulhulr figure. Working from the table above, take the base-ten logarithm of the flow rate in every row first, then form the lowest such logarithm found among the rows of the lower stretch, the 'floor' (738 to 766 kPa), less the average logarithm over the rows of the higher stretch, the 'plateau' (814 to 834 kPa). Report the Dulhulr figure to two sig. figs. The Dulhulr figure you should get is -0.026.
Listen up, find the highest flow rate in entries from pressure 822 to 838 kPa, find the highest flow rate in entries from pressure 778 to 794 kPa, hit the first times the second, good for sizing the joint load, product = 1472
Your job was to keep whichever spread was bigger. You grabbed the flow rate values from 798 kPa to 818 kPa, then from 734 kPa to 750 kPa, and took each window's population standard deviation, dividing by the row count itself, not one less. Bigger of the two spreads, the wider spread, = 1.12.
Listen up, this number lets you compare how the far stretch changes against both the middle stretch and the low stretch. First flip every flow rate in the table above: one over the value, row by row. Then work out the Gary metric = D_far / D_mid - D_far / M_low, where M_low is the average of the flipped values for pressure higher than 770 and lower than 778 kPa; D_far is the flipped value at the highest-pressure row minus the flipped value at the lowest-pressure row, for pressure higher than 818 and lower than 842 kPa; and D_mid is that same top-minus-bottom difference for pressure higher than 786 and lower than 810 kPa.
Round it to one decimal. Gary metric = 0.6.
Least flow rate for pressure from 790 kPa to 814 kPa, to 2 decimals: 36.01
